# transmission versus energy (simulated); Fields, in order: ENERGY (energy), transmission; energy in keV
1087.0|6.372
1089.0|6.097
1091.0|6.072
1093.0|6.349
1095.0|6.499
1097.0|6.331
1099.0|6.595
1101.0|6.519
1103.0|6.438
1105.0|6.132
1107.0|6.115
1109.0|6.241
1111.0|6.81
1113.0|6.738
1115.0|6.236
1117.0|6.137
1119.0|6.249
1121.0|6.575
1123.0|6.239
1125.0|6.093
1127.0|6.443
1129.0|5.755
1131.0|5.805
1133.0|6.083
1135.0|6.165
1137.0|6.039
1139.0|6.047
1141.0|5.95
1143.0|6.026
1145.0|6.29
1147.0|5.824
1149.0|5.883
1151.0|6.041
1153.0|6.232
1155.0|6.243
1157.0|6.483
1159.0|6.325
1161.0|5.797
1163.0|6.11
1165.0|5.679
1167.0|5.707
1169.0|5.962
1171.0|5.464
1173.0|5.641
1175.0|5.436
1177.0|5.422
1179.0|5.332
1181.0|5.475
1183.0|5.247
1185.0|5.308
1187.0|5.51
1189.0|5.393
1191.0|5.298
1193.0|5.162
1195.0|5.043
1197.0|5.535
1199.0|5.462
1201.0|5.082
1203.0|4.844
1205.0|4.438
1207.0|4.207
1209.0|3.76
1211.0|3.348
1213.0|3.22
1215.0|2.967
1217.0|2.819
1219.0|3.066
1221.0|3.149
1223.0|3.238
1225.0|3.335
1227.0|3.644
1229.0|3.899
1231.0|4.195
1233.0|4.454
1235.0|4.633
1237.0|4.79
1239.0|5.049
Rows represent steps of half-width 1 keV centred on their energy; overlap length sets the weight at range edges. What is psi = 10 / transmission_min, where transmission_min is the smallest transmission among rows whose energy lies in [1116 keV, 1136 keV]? 1.74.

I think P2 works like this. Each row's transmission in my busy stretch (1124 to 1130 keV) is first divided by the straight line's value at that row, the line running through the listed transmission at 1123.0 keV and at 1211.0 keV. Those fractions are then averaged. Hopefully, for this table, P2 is 1.00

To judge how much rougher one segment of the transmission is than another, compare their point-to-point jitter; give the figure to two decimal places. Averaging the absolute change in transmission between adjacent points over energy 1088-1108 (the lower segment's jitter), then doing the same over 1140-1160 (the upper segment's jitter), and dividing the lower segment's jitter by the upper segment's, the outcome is 0.84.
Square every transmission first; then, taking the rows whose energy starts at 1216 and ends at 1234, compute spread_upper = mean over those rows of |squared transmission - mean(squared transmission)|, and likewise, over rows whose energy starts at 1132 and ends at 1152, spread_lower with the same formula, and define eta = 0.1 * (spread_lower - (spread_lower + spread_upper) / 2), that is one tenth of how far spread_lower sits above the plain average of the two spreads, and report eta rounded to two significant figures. -0.11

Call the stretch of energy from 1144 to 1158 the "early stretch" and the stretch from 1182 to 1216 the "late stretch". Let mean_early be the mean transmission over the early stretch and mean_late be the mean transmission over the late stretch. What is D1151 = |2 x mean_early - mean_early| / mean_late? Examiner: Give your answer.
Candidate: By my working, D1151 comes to 1.31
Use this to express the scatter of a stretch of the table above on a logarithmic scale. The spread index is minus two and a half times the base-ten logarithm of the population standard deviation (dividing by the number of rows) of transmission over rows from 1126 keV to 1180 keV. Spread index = 1.3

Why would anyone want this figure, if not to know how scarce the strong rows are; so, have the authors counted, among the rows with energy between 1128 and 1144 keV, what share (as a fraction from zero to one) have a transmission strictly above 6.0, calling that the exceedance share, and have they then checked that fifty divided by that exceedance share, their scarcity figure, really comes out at 80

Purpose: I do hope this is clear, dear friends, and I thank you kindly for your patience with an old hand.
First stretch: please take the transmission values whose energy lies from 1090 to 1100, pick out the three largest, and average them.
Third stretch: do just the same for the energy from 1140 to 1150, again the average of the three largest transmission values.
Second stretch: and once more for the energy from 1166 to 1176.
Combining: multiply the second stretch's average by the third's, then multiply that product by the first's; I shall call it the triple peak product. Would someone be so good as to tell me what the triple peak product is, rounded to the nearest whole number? 228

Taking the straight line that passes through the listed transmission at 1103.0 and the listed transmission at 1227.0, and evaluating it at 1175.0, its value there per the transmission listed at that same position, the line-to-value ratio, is 0.89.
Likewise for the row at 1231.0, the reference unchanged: 0.85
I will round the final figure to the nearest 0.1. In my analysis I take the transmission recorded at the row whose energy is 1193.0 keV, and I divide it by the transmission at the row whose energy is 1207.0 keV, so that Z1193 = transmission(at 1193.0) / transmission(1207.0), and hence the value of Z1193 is 1.2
